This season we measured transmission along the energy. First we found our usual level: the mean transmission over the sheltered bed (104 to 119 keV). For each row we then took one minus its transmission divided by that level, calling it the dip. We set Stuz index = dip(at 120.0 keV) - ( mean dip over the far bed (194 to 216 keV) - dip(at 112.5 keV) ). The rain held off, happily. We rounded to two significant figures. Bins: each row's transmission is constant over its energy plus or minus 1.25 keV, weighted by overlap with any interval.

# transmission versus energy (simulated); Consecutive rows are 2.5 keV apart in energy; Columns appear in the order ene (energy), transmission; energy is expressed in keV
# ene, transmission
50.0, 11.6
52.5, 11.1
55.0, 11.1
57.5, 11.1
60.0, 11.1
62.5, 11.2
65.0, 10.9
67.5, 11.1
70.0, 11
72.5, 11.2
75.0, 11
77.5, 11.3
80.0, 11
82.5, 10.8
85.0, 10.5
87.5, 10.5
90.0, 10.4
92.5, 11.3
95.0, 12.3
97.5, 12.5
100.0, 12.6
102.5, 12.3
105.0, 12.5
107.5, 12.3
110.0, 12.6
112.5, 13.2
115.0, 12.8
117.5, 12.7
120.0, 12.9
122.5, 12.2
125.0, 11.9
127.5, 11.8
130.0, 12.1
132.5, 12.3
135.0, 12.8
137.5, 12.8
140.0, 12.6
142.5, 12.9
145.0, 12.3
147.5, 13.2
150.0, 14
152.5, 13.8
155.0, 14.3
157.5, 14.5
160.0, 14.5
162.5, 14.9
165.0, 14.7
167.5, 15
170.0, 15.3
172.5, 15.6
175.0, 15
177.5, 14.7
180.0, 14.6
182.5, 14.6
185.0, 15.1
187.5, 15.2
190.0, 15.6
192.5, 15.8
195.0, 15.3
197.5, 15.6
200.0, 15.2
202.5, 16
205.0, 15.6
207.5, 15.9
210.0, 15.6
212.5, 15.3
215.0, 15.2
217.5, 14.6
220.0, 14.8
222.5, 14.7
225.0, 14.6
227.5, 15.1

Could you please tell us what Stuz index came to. 0.17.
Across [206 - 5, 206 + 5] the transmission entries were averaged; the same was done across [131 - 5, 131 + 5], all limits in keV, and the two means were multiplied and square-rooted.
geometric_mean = 13.9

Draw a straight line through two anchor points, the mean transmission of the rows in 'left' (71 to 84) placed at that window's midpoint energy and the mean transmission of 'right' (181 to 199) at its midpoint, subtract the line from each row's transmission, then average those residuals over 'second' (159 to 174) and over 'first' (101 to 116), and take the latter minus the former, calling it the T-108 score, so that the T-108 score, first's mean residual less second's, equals -0.2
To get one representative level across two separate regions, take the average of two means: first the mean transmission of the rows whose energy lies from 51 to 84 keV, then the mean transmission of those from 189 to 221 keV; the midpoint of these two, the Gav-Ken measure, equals 13.25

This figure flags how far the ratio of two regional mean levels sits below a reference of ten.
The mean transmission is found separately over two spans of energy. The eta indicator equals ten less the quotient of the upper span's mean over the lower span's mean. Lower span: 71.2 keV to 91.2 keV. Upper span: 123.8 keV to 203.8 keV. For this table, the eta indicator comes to 8.69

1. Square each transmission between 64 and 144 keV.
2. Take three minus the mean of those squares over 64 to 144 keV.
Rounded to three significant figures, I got -140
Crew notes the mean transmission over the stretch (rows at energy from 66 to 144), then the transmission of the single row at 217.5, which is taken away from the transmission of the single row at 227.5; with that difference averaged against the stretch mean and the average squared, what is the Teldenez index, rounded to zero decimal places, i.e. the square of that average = 39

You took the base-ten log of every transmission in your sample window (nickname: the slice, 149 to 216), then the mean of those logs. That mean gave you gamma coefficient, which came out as 1.18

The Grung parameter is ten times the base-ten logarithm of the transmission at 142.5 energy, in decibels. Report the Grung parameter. 11.1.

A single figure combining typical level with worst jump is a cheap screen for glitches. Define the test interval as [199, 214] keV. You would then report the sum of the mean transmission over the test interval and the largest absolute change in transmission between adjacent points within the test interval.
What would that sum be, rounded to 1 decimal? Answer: 16.4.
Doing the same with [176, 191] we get 15.5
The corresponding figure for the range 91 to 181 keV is 14.3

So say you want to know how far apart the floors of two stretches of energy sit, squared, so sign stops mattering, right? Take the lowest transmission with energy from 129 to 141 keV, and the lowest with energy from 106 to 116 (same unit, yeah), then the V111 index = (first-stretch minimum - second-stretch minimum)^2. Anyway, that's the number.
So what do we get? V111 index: 0.0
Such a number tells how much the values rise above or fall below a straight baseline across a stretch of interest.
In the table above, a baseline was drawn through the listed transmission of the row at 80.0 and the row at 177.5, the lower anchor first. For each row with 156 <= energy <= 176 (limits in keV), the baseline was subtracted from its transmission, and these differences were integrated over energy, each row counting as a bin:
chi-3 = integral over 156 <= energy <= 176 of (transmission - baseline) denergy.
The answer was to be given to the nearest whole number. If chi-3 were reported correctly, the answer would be 13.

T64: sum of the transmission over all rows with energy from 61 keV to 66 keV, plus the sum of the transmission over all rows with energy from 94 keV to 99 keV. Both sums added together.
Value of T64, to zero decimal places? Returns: 47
